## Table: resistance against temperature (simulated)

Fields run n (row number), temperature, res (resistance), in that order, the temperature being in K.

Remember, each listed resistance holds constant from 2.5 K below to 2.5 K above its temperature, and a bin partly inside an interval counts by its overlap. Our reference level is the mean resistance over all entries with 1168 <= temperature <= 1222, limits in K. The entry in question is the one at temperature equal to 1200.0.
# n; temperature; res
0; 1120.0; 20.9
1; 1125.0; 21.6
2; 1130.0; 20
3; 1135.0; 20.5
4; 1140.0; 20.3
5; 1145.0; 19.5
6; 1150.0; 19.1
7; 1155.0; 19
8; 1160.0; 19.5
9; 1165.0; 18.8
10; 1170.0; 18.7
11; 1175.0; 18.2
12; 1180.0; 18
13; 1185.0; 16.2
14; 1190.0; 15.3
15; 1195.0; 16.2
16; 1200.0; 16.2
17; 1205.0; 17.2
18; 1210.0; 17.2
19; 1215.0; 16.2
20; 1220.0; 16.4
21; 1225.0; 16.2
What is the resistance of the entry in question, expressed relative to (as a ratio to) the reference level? 0.96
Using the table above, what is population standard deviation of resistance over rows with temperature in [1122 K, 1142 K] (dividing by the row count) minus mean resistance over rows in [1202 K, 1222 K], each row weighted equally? -16.1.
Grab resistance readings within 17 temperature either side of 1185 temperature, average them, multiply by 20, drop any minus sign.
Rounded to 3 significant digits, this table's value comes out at 339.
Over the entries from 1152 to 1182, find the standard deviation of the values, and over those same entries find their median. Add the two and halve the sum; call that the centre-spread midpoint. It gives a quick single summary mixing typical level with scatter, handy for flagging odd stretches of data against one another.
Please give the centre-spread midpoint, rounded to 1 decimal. 9.6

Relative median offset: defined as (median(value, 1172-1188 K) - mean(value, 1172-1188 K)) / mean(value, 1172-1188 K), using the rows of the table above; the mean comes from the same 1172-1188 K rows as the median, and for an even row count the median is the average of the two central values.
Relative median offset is 0.03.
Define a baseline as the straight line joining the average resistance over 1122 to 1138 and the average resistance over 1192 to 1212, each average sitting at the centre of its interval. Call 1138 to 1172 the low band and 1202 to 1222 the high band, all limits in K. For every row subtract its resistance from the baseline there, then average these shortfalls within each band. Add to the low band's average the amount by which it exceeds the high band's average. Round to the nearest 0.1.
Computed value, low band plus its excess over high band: 0.7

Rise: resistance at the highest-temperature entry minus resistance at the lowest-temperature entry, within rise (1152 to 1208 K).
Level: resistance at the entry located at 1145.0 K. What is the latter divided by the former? -10.8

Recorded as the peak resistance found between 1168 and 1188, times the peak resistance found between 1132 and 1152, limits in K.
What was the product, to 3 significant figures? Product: 383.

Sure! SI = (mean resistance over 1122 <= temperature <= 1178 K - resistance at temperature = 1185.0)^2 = 11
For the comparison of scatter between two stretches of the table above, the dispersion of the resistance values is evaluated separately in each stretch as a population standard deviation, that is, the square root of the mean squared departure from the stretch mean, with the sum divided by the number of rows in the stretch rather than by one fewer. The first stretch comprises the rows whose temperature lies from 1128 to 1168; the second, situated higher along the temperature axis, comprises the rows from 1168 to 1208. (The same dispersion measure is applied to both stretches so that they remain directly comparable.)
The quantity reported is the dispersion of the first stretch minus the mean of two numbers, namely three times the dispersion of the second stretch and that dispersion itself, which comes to -1.7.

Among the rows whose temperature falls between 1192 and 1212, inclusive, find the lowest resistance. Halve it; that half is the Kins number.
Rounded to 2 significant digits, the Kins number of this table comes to 8.1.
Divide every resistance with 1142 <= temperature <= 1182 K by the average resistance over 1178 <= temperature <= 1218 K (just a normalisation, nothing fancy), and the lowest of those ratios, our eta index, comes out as 1.09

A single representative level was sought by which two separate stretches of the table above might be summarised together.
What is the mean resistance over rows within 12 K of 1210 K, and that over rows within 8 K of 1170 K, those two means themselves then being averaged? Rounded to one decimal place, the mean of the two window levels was 17.6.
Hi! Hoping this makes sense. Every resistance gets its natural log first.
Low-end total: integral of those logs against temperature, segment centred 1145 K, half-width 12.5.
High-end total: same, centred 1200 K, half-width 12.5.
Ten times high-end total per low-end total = 9.39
